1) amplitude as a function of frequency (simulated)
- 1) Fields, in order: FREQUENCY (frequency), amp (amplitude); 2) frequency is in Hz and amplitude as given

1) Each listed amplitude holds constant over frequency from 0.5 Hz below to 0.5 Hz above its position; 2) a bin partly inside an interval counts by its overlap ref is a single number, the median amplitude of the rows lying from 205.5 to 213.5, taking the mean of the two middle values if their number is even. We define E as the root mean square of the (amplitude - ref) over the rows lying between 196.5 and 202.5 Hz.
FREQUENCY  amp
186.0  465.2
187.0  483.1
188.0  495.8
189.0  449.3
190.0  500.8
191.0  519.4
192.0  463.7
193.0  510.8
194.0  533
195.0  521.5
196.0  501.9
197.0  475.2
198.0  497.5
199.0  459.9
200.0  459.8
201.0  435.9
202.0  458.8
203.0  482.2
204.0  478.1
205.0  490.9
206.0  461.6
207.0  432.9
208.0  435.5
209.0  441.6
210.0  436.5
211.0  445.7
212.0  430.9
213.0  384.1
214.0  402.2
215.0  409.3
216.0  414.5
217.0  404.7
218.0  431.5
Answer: 34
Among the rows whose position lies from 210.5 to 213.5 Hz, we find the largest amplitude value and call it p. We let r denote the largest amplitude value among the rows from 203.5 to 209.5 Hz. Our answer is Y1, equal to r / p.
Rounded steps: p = 445.7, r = 490.9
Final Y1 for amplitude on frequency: 1.10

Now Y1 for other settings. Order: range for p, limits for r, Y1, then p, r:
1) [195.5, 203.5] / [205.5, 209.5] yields 0.92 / 501.9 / 461.6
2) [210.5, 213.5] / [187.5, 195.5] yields 1.20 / 445.7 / 533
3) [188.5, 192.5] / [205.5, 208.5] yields 0.89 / 519.4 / 461.6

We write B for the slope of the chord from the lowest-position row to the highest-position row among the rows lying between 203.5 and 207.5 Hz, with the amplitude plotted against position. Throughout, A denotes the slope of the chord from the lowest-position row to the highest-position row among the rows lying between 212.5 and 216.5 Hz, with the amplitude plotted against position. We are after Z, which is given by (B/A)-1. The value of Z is -2.5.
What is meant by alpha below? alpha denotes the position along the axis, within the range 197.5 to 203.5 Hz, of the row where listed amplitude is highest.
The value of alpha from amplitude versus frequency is 198.0 Hz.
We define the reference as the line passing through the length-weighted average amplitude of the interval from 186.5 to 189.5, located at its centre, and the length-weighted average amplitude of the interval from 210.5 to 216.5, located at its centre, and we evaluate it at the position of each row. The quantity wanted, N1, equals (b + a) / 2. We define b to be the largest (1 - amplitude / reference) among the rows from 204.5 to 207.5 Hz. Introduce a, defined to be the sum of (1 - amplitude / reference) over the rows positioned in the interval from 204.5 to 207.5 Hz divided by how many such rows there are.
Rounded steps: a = -0.07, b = -0.006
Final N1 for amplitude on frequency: -0.037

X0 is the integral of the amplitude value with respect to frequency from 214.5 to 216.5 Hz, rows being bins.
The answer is 824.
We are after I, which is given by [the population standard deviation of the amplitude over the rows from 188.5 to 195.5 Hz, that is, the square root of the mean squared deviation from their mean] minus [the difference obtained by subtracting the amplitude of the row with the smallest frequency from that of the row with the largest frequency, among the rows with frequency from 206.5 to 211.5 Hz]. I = 16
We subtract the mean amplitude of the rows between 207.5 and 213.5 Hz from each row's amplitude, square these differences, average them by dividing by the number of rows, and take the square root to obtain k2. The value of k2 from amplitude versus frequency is 21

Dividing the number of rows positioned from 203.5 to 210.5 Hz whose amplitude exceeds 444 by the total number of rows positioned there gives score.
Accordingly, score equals 0.43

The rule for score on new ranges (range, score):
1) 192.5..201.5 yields 0.89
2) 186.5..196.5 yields 1.00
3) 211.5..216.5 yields 0.00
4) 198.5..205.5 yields 0.86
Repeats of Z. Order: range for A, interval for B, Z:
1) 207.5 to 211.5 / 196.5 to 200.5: -2.5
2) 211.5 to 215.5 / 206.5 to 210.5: -1.2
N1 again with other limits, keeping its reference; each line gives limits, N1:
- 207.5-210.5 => -0.024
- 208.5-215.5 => 0.034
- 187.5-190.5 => 0.017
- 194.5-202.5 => -0.018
